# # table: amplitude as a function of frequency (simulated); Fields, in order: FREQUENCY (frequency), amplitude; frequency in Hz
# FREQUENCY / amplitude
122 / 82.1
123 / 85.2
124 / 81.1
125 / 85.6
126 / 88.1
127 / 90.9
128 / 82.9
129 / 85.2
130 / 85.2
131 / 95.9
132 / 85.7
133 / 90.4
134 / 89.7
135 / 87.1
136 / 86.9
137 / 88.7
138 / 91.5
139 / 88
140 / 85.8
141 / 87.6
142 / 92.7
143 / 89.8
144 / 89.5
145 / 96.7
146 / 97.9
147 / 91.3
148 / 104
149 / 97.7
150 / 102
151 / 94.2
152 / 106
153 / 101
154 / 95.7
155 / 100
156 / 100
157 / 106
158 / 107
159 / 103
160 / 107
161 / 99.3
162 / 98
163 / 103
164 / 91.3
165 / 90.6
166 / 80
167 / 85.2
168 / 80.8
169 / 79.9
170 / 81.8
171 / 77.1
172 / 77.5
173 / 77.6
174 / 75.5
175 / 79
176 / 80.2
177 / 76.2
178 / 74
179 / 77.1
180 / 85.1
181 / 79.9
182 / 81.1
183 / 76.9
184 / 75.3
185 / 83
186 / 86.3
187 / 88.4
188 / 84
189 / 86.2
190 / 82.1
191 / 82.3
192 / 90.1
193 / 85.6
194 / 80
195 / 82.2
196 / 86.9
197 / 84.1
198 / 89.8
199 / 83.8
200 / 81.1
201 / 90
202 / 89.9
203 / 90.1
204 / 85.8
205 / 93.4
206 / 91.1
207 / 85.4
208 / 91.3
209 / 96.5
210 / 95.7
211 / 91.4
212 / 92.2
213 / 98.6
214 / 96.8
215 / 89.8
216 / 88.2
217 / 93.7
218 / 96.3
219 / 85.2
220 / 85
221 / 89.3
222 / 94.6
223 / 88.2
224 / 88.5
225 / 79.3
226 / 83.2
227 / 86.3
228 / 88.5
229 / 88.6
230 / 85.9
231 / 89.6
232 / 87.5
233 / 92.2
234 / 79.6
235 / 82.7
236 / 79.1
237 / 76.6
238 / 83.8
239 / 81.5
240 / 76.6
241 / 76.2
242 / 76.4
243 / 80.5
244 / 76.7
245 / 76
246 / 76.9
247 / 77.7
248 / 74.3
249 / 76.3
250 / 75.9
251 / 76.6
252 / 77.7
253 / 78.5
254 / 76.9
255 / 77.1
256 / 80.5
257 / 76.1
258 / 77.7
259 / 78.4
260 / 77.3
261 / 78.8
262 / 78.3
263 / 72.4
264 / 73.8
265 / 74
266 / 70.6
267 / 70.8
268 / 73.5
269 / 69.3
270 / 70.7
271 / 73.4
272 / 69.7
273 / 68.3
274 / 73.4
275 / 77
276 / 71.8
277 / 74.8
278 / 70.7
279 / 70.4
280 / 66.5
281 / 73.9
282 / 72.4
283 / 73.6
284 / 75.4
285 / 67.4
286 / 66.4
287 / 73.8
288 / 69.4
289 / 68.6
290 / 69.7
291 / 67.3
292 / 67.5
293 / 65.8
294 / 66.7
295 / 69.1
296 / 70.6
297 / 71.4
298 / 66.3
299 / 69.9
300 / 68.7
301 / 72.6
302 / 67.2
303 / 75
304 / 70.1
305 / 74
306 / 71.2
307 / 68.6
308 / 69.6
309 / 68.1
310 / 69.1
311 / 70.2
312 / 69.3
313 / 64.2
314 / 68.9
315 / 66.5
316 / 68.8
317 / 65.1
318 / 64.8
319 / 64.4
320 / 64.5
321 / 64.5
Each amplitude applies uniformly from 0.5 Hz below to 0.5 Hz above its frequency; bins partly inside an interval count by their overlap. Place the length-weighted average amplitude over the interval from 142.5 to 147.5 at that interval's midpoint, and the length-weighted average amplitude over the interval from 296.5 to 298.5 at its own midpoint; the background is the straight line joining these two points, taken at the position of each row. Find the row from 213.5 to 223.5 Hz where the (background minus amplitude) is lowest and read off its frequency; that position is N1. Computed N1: 218 Hz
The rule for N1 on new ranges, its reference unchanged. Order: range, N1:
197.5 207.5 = 205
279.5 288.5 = 284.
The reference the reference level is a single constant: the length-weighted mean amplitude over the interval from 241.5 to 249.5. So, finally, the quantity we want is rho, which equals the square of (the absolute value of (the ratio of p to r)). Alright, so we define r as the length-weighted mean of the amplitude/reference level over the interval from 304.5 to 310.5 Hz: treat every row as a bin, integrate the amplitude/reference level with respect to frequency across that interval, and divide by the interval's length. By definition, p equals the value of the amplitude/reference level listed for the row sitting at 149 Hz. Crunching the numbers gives 1.9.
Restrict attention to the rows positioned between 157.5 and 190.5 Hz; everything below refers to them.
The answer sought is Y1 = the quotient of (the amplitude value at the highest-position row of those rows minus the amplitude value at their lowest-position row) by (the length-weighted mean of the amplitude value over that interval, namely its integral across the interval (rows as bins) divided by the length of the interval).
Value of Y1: -0.29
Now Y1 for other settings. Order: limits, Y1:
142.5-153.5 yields 0.12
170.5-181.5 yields 0.04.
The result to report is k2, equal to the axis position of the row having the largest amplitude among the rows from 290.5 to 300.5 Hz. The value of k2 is 297 Hz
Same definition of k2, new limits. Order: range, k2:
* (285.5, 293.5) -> 287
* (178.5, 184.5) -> 180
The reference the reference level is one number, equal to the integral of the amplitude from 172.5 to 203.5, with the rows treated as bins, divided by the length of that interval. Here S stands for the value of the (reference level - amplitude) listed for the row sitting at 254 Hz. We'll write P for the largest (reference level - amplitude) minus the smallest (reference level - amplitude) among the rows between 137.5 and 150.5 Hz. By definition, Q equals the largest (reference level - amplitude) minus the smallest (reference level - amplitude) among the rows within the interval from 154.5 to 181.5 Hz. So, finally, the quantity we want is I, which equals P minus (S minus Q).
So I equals 45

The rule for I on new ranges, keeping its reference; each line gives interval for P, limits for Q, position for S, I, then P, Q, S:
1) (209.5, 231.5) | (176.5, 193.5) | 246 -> 30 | 19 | 16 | 6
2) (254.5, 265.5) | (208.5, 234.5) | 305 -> 19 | 8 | 19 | 9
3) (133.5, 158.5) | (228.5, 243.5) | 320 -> 19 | 21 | 16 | 18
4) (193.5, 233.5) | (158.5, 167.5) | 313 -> 28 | 19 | 27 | 19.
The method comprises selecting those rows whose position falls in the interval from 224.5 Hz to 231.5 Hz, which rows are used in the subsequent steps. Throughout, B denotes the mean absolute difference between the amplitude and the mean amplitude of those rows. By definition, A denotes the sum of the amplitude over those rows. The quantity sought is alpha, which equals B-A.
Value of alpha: -599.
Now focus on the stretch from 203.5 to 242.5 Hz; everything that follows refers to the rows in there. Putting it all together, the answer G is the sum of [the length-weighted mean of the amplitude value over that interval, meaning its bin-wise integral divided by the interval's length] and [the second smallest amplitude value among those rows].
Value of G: 164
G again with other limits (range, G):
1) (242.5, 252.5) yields 153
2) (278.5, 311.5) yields 136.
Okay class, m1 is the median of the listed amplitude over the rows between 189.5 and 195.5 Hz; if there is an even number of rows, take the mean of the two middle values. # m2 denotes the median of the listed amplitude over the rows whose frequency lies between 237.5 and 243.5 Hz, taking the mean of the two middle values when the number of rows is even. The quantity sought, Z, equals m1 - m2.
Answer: 4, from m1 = 82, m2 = 79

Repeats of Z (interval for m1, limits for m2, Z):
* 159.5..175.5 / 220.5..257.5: 2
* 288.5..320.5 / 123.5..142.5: -19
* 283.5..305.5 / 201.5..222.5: -22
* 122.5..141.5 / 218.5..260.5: 8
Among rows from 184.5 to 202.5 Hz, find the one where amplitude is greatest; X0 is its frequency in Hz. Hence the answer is 192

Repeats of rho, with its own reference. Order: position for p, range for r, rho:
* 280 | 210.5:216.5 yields 0.5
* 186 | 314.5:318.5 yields 1.7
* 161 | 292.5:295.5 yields 2.2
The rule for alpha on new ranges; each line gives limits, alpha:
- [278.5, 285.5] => -497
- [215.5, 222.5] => -628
